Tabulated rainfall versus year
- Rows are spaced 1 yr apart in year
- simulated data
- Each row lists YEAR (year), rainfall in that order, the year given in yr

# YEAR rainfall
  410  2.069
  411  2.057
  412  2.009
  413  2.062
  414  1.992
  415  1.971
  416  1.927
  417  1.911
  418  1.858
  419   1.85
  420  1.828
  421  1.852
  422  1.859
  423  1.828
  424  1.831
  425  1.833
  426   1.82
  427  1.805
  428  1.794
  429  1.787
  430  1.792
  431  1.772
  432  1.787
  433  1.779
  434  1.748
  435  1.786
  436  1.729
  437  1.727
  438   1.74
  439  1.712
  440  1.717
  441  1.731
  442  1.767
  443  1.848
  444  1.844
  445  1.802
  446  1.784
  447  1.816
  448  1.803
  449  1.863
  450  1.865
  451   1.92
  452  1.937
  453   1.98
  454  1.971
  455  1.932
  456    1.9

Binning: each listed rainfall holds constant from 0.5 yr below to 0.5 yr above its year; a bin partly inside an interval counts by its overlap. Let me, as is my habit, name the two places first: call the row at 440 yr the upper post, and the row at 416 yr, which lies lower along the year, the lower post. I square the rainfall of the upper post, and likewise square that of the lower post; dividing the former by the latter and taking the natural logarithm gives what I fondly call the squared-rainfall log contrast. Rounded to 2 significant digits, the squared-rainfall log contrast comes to -0.23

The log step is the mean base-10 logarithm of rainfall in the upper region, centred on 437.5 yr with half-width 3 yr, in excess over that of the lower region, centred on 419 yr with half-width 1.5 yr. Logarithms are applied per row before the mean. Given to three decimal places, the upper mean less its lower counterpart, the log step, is -0.027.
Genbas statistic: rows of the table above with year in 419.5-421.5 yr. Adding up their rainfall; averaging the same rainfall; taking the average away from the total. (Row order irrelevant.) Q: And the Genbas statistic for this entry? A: 1.84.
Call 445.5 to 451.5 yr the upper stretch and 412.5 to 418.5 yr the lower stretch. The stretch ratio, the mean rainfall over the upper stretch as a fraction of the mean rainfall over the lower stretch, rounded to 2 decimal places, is 0.94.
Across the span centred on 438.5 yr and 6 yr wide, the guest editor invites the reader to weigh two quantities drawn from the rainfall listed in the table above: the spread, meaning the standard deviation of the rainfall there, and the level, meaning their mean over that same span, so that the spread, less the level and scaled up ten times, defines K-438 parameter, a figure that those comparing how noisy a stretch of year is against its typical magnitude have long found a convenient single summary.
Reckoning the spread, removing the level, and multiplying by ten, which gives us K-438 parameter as -17.2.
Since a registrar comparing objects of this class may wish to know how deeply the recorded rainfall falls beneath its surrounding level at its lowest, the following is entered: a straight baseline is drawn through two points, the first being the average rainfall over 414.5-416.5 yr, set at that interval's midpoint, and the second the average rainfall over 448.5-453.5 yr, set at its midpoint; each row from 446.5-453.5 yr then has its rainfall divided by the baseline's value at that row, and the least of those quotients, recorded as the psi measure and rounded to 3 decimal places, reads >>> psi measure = 0.941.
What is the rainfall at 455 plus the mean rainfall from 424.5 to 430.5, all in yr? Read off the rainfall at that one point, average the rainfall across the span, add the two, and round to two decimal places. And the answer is 3.74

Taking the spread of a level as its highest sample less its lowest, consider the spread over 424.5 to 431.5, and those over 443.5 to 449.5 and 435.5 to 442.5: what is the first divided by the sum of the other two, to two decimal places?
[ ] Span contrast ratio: 0.46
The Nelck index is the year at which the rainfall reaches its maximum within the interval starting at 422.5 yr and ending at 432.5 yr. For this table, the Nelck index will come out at 425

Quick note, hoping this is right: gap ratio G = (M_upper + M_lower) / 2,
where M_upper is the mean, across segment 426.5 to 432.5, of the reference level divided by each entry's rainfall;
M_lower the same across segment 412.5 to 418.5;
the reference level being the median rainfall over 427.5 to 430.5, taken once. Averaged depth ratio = 0.96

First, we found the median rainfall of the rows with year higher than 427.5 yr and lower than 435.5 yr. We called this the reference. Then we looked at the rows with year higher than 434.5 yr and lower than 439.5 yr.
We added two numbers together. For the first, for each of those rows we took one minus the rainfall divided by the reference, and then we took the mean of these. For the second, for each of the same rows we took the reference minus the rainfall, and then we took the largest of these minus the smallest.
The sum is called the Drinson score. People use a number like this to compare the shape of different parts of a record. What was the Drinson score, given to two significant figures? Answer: 0.10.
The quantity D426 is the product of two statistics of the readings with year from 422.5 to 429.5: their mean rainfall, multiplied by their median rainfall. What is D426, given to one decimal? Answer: 3.3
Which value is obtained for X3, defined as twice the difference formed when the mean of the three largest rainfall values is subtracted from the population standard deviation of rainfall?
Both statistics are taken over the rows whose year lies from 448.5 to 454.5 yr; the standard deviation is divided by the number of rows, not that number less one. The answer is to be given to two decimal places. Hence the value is -3.83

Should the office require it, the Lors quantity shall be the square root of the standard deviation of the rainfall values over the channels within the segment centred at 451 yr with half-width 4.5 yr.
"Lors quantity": 0.25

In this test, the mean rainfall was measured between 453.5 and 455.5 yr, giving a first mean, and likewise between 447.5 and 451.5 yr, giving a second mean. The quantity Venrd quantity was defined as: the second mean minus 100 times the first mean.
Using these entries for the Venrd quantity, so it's -193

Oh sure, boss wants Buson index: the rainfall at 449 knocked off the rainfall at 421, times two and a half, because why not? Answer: 0.0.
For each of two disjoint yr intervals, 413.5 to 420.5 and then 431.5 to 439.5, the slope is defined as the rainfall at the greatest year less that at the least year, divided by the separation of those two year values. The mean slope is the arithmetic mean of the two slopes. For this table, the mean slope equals -0.02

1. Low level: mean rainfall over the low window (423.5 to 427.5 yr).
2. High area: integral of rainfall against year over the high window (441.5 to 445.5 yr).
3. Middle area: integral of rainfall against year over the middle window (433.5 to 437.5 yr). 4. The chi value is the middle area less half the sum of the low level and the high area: 2.45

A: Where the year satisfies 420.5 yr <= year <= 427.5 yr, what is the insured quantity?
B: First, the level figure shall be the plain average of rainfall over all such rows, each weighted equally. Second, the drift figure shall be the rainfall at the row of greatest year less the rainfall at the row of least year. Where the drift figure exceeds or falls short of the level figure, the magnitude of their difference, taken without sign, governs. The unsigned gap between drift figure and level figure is 1.88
